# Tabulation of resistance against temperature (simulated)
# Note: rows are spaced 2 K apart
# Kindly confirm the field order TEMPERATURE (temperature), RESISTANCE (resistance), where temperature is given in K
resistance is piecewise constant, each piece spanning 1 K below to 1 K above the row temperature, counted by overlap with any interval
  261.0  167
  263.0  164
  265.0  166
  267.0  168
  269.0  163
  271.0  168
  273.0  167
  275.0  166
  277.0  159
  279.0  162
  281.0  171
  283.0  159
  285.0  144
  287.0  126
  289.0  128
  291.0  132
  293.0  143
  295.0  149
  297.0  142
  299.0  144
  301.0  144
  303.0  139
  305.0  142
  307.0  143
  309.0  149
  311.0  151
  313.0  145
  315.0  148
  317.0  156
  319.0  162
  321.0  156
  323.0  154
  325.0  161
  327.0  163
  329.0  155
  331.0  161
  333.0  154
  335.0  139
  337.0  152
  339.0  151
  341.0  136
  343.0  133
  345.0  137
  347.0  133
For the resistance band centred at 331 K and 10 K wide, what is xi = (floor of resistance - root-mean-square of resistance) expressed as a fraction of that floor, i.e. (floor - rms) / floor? -0.11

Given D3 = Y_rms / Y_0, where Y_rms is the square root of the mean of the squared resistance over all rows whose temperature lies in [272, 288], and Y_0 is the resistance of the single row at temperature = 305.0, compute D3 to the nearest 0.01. 1.11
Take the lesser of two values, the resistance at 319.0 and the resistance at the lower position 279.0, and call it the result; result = 162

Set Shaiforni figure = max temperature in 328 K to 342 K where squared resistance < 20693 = 341.0 K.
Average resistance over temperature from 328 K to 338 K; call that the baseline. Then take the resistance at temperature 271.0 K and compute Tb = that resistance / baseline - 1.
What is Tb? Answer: 0.10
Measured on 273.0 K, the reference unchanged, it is 0.10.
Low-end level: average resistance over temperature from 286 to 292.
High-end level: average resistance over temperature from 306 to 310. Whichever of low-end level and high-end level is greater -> 146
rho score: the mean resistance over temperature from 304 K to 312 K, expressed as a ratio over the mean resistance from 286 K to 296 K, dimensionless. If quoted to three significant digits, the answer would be 1.08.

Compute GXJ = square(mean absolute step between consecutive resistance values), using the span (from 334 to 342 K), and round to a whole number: 93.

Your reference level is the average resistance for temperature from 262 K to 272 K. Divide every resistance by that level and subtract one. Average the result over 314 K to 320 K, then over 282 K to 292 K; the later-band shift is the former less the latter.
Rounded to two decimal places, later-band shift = 0.11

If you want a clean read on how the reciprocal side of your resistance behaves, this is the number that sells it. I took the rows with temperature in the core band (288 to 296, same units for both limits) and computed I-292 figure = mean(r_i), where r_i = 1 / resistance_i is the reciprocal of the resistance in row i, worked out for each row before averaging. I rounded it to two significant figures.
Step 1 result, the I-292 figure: 0.0073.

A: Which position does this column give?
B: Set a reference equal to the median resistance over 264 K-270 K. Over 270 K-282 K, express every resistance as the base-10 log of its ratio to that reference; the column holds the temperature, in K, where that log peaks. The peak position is 281.0 K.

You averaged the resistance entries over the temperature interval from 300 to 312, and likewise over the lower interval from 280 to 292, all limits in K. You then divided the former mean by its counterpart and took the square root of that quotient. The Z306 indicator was 1.00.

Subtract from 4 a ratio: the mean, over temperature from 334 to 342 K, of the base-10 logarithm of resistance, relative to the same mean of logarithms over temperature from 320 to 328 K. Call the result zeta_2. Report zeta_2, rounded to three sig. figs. 3.02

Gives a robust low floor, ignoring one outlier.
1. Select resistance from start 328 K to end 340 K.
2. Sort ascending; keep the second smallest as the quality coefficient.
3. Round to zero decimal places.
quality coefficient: 151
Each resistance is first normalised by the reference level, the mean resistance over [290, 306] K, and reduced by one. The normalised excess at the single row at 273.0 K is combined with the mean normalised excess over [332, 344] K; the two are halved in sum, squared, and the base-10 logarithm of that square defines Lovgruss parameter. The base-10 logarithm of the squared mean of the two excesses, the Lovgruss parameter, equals -2.0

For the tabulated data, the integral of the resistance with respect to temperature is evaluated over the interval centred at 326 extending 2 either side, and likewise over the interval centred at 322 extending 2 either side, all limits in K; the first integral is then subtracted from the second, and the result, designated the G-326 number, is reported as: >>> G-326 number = -28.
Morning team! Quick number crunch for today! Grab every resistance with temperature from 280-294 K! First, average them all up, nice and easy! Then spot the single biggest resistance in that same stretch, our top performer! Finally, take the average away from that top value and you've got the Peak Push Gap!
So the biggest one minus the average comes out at 27.7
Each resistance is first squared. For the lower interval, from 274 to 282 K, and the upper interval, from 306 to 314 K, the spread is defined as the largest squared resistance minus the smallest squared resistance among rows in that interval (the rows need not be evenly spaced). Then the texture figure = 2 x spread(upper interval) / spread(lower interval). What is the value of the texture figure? 1.2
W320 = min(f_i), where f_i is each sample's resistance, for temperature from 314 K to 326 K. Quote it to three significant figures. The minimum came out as 148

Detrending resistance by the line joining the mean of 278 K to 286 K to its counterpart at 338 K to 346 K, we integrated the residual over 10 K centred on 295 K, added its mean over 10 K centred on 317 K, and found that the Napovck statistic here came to -121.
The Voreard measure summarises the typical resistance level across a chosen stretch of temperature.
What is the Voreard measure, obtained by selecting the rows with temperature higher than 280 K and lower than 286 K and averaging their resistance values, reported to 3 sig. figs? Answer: 158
